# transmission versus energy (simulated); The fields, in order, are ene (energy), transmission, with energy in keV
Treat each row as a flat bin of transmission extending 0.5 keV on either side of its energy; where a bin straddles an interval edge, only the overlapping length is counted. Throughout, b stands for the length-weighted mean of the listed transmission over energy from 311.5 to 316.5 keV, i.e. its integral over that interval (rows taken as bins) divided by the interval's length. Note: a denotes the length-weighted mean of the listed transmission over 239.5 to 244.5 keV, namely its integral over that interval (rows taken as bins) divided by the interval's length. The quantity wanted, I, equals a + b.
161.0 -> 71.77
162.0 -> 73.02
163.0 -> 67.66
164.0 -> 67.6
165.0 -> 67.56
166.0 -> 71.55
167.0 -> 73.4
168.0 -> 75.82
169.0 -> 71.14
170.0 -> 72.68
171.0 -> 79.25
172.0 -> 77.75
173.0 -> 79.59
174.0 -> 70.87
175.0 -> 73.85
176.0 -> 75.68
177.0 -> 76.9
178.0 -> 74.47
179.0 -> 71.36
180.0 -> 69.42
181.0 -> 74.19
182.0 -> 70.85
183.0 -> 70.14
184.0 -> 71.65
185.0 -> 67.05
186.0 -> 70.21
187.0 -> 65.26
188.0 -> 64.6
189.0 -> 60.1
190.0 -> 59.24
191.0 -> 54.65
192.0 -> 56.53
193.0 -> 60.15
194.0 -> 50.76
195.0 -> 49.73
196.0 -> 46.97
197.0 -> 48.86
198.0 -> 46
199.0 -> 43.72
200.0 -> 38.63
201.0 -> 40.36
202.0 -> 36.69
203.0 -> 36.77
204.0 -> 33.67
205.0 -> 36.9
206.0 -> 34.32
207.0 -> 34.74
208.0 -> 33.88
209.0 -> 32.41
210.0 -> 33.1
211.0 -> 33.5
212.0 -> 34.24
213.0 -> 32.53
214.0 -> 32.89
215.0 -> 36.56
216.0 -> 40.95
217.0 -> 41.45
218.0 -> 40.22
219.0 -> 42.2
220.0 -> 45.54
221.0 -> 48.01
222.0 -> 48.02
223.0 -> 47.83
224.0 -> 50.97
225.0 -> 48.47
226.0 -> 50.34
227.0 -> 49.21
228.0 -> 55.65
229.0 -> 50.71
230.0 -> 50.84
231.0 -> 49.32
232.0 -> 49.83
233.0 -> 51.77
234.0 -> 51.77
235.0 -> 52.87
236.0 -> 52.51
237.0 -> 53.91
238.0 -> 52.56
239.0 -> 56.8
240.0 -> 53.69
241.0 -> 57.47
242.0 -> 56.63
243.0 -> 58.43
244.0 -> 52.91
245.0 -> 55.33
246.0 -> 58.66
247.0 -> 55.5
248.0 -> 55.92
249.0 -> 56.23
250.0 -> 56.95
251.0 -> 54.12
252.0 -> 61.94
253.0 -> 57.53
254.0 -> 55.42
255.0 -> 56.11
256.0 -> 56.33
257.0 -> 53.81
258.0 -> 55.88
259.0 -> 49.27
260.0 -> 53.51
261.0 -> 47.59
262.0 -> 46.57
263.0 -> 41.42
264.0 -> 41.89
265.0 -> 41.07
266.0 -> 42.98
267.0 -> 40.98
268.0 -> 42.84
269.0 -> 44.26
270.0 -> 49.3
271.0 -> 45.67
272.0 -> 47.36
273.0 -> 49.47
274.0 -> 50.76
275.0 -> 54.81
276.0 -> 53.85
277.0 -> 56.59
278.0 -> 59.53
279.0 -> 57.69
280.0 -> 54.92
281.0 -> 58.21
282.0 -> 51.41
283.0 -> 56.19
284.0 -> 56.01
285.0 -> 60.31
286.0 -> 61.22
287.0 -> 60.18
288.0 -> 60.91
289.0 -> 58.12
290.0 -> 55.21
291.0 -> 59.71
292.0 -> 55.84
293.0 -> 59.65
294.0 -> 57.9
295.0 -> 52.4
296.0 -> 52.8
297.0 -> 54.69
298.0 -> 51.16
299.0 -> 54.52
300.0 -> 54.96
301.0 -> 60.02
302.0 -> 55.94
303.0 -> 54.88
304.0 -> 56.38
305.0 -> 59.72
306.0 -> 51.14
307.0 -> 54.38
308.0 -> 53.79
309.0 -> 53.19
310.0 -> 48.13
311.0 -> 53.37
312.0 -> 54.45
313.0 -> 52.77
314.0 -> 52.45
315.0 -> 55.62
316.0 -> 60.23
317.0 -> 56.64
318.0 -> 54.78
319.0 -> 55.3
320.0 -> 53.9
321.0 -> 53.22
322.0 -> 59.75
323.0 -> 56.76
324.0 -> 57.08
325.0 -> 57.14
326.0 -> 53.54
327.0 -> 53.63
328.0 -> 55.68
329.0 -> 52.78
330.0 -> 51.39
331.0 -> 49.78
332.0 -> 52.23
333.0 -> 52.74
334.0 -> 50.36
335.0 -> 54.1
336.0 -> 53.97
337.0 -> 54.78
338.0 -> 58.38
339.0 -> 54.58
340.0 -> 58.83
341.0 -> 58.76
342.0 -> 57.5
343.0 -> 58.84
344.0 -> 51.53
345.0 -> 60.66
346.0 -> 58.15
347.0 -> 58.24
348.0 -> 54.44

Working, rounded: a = 55.8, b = 55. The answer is 111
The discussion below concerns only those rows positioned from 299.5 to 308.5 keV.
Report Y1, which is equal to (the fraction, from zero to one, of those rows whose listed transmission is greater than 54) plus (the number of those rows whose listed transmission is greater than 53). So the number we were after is 8.8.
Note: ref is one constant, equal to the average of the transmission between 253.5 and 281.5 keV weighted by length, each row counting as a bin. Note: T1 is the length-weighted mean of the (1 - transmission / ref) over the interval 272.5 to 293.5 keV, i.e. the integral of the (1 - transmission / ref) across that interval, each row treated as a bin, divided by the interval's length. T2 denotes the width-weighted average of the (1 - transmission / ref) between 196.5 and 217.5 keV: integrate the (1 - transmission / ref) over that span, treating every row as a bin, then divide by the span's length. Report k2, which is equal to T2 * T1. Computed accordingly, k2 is -0.033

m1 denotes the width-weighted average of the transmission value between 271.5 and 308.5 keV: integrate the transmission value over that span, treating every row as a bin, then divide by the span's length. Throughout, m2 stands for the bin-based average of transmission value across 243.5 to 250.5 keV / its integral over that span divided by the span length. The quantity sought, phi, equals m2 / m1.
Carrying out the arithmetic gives 1.00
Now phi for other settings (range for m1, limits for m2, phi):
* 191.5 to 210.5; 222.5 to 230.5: 1.21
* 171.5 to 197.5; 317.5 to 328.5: 0.84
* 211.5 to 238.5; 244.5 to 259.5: 1.20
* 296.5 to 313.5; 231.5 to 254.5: 1.02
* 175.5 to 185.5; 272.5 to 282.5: 0.76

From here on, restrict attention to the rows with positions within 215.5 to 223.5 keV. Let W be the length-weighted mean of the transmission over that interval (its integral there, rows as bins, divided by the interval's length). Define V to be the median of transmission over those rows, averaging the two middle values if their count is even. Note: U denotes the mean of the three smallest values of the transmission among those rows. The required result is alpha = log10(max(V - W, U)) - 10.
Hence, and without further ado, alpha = -8.39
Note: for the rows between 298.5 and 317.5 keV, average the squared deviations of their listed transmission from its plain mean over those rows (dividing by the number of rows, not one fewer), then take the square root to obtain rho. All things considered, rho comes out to 2.9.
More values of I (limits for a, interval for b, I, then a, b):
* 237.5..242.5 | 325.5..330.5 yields 109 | 55.4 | 53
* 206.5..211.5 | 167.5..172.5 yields 109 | 33.5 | 75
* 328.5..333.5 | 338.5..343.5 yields 109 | 51.8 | 58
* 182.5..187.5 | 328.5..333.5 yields 121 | 68.9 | 52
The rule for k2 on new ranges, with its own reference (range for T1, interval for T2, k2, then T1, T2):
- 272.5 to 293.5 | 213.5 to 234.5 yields -0.009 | -0.13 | 0.1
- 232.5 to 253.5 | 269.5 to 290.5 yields 0.010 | -0.10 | -0.1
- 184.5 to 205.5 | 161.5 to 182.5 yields 0.005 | -0.01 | -0.5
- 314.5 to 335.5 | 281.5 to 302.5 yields 0.011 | -0.09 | -0.1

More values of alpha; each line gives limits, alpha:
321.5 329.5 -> -8.27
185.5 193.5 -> -8.25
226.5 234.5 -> -8.31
